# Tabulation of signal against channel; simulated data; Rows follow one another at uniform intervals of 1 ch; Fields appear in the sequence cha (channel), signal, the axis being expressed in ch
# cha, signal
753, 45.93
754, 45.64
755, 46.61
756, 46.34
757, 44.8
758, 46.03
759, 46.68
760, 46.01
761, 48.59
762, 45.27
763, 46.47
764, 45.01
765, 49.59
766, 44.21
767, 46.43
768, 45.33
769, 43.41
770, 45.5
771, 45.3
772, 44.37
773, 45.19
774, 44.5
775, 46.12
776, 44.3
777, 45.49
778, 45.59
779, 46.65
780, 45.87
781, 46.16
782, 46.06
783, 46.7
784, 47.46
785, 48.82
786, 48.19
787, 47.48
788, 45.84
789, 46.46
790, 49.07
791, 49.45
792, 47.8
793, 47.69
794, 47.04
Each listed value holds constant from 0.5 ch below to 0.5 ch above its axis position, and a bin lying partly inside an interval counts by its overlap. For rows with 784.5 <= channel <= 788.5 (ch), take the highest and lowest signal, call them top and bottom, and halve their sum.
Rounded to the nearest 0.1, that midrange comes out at 47.3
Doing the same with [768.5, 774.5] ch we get 44.5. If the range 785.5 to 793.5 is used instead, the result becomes 47.6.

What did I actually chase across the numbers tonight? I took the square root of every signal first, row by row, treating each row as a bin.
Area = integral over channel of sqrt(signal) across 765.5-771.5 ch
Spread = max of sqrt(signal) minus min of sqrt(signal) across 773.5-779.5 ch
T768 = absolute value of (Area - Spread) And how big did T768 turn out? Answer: 40.1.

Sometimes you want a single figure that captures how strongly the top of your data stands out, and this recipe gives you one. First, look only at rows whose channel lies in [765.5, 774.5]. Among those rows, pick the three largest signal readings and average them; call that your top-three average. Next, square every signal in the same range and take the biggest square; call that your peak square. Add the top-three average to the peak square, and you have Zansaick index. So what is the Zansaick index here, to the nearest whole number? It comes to 2201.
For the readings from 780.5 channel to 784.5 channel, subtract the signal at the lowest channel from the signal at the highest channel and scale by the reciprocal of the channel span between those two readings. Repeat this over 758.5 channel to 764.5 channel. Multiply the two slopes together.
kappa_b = -0.14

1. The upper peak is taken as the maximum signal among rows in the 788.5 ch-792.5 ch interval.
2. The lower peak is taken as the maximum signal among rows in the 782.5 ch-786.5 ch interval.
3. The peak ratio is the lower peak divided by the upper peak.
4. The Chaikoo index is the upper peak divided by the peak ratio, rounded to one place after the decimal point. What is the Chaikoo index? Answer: 50.1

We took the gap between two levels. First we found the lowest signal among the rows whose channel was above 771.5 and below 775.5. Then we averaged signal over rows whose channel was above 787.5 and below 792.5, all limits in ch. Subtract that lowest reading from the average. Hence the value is 3.4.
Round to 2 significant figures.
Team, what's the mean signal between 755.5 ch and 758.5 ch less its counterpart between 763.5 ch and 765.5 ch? -1.6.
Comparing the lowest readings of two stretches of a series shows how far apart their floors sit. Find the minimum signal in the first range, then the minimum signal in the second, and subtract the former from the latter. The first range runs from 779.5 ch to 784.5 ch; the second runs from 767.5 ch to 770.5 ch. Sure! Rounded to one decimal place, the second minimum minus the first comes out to -2.5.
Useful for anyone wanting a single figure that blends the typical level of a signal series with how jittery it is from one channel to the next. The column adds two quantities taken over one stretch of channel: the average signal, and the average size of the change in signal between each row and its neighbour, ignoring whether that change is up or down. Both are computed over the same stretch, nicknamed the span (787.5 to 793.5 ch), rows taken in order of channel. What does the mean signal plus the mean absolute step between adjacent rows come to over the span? 48.8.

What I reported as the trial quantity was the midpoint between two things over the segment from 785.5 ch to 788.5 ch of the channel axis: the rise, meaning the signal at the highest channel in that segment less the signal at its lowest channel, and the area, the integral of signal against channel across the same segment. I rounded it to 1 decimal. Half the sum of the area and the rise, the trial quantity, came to 69.6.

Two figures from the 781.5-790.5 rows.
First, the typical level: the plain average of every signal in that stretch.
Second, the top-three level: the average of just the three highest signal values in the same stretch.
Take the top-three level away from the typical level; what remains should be -1.4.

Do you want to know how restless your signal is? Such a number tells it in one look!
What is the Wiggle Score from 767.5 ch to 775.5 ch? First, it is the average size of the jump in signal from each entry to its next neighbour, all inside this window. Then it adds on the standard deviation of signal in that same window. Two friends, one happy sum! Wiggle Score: 2.0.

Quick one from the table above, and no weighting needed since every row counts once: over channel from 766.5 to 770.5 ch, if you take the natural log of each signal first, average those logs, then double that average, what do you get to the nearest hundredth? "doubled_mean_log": 7.62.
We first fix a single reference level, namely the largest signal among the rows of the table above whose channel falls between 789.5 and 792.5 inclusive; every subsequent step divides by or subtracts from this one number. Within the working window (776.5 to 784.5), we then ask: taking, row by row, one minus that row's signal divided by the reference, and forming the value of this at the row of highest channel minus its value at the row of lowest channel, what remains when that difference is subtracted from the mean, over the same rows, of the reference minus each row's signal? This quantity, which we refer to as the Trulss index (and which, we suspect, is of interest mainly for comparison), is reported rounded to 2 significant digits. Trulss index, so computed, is 3.2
